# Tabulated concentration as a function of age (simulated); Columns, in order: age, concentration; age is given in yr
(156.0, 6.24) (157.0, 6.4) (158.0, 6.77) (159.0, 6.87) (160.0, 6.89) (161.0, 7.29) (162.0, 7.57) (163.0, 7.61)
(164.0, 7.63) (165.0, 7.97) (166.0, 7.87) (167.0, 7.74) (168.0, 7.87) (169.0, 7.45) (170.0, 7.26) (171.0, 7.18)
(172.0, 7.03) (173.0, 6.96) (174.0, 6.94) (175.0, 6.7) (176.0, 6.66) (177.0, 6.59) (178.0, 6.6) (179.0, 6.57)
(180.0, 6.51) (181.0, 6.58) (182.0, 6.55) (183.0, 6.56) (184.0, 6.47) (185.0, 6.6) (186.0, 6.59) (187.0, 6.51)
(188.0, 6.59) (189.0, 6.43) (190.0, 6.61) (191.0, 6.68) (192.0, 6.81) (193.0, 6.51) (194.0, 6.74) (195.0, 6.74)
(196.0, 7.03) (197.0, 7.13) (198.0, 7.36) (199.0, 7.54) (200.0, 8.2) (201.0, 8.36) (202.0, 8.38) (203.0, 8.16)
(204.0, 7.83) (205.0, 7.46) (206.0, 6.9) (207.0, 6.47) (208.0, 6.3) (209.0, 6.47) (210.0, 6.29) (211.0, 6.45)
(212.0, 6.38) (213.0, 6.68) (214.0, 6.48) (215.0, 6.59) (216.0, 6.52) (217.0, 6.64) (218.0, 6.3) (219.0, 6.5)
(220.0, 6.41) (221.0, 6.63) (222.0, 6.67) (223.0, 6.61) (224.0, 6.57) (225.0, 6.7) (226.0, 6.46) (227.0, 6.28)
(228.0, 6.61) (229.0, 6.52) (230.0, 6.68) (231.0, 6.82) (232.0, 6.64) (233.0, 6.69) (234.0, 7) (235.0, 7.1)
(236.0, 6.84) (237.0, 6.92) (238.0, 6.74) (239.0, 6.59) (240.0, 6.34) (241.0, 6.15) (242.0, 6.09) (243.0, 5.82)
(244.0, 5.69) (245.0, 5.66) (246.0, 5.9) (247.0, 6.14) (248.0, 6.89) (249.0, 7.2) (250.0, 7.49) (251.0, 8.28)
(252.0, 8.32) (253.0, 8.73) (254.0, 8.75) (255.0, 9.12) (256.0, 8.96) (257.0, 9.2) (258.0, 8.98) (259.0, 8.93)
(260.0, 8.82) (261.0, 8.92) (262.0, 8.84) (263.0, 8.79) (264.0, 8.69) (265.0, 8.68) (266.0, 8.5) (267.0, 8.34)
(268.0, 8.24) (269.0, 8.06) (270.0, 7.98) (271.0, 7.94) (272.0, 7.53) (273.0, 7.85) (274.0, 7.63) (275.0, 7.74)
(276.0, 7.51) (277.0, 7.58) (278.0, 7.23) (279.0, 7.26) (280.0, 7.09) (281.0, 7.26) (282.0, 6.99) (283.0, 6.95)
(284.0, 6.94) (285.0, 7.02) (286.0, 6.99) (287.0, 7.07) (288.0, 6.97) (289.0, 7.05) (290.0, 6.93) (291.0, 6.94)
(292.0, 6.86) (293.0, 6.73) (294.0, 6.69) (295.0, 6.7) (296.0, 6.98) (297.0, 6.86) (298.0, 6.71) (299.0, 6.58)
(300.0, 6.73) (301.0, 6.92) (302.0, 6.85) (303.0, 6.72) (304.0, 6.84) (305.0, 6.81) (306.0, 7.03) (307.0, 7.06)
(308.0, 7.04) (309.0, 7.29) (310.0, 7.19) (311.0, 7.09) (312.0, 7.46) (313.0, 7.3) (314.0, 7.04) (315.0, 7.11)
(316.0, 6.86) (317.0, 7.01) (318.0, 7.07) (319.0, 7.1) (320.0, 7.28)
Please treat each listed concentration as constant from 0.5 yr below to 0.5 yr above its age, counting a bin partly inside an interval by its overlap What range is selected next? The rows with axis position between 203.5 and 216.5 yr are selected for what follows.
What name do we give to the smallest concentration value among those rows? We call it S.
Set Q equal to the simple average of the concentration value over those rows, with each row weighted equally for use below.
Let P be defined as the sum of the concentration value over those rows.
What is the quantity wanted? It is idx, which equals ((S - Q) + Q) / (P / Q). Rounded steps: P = 87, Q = 6.68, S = 6.29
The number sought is 0.484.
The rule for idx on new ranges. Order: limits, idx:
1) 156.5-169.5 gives 0.492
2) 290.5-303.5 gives 0.506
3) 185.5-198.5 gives 0.495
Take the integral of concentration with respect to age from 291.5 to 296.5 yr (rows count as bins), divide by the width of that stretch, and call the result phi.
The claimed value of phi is 6.79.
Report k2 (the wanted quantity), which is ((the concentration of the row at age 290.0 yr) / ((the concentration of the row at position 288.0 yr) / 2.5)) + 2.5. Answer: 4.99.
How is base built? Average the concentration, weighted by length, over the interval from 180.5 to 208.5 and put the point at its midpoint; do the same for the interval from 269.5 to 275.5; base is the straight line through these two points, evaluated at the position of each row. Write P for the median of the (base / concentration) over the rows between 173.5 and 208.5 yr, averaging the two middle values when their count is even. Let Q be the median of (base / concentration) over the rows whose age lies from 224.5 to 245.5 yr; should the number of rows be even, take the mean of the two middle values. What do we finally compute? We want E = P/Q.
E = 0.93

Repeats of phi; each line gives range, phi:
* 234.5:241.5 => 6.67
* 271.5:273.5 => 7.69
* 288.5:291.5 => 6.97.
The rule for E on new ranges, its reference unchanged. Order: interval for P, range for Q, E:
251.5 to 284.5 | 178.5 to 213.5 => 0.90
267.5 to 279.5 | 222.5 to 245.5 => 0.91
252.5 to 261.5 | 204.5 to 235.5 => 0.77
